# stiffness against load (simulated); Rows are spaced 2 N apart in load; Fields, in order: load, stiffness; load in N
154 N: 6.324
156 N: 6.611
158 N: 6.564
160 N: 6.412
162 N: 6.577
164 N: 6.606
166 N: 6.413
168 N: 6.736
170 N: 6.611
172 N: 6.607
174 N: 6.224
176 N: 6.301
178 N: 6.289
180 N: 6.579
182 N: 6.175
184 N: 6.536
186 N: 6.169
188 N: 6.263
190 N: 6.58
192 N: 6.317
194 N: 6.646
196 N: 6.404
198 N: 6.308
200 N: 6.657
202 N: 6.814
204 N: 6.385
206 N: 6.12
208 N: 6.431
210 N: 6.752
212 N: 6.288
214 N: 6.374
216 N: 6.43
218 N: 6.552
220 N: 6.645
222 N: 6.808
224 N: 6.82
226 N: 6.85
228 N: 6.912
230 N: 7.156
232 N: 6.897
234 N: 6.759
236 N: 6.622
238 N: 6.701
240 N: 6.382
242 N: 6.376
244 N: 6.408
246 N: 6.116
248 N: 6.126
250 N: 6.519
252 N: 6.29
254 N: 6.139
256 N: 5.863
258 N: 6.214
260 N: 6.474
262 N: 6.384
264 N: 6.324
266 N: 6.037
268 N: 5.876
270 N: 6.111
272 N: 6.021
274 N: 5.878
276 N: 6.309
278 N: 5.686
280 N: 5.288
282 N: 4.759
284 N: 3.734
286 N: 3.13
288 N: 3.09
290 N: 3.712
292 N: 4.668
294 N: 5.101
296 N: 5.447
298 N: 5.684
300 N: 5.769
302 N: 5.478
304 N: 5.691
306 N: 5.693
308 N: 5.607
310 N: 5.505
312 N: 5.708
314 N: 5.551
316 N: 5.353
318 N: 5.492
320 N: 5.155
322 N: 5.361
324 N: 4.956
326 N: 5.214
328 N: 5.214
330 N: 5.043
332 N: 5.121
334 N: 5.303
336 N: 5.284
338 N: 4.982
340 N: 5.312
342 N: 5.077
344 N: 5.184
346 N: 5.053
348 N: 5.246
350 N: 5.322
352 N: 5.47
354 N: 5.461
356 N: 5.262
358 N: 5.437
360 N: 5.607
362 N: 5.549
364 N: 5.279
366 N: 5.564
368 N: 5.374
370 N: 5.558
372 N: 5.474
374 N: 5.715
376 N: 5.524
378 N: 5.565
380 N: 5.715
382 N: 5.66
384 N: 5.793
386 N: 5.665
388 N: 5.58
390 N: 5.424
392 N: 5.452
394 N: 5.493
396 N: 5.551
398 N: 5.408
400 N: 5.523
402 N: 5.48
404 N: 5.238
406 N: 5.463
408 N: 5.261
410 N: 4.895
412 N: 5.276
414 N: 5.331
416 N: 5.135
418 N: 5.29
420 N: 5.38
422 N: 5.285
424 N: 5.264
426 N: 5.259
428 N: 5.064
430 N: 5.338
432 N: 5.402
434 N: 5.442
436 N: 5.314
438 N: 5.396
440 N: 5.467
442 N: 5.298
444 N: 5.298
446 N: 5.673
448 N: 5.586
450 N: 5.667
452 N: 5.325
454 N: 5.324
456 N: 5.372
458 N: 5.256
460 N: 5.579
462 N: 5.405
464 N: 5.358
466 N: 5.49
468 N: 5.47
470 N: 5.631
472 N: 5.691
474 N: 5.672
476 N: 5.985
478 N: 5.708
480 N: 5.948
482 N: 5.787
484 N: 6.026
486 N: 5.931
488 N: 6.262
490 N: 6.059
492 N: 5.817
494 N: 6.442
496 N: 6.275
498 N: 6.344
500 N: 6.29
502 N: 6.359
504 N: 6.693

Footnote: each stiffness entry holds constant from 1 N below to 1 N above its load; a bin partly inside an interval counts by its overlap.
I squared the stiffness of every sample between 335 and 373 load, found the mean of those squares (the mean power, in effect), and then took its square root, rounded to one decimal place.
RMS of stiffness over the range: 5.3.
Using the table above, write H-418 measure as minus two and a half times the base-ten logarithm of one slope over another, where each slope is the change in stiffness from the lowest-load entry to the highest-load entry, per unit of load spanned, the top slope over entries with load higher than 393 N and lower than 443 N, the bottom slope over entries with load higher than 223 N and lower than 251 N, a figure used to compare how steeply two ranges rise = 1.1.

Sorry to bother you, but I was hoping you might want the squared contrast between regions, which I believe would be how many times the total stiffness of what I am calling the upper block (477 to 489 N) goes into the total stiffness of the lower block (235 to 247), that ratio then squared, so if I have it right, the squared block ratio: 1.2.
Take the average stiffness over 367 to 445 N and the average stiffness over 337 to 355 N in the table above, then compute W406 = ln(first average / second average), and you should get 0.033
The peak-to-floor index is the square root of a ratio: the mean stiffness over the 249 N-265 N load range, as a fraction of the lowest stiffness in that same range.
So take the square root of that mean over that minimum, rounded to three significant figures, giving 1.03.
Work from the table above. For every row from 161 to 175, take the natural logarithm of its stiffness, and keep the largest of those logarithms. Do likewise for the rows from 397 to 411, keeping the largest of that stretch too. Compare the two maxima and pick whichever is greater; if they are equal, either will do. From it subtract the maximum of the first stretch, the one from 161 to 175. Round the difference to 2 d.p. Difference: 0.00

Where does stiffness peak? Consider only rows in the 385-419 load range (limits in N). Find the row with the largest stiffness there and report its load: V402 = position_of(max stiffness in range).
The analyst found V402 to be 386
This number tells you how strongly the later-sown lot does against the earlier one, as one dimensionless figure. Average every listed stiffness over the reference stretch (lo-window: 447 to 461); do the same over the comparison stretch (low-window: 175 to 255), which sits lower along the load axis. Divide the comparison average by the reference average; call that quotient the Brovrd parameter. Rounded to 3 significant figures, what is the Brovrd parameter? 1.19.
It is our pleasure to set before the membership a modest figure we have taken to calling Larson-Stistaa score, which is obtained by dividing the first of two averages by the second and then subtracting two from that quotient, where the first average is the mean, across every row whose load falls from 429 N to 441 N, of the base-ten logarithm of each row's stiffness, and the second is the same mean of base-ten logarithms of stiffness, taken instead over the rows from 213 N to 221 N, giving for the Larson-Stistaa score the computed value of -1.10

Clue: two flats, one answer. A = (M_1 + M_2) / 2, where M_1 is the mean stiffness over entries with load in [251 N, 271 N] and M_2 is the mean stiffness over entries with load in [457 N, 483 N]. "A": 5.89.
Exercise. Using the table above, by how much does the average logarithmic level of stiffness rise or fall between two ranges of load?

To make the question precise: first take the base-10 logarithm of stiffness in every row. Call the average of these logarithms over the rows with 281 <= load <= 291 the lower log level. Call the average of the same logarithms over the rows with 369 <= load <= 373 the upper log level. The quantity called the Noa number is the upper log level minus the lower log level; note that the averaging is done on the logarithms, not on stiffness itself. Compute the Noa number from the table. 0.18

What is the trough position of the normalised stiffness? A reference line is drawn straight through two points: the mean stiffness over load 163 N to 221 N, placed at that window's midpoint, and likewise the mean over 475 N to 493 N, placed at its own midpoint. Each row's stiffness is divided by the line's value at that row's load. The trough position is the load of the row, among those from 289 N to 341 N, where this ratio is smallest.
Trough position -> 290 N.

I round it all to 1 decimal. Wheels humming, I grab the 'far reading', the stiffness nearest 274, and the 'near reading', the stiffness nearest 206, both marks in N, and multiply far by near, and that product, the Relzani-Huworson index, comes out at 36.0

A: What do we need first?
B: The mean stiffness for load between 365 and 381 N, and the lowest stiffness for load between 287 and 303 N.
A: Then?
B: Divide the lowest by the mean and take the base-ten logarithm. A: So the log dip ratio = -0.26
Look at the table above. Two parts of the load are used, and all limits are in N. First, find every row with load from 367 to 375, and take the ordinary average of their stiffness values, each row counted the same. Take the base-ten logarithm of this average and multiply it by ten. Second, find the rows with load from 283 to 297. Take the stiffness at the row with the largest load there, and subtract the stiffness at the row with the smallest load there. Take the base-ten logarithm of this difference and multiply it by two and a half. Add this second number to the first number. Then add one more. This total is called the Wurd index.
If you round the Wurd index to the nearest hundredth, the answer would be 9.01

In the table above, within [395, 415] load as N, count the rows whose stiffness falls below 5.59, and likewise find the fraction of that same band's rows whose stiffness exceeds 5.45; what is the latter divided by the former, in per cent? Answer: 4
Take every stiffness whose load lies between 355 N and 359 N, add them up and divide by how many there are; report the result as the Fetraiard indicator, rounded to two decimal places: 5.35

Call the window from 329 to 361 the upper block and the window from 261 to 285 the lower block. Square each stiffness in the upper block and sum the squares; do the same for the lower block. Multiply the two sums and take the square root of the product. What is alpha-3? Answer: 419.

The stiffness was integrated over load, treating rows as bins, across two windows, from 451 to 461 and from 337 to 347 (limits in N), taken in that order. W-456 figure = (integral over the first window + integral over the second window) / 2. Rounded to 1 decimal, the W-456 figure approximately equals 52.5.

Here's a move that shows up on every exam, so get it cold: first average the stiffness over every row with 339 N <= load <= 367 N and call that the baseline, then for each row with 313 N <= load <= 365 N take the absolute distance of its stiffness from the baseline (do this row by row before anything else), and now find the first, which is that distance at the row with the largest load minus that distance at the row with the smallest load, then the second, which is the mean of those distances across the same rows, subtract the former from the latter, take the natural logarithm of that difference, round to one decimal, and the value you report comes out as -1.2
